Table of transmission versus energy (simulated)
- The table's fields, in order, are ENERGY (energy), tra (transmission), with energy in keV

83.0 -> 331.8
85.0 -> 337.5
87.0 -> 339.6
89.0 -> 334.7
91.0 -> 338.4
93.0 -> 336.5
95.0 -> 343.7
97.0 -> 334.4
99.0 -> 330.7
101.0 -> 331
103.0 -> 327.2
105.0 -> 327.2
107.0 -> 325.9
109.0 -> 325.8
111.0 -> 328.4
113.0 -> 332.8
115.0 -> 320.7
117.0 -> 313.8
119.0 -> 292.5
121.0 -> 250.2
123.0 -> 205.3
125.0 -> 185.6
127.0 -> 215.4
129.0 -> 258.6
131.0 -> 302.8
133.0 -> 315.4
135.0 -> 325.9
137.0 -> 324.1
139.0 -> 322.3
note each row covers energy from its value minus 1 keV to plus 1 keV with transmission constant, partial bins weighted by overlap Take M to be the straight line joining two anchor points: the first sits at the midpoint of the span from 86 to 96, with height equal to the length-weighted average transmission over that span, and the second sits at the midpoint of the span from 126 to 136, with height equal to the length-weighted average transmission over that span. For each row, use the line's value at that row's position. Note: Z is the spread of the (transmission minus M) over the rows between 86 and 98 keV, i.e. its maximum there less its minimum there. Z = 17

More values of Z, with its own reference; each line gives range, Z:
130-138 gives 30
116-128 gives 117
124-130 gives 78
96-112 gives 14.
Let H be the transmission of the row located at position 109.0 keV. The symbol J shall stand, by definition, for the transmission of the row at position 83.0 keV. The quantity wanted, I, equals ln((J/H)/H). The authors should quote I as -5.77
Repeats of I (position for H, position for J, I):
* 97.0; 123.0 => -6.30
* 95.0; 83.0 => -5.88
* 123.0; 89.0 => -4.84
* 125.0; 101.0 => -4.65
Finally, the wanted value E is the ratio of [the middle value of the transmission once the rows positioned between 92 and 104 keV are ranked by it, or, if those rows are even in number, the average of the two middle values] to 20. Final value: 16.6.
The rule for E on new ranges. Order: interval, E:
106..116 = 16.3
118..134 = 12.7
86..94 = 16.9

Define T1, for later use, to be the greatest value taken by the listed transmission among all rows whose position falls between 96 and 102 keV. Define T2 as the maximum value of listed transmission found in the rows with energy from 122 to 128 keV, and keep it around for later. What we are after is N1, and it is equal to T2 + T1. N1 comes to 550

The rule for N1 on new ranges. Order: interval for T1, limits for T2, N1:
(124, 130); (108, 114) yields 591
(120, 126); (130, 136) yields 576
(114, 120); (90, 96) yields 664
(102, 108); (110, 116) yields 660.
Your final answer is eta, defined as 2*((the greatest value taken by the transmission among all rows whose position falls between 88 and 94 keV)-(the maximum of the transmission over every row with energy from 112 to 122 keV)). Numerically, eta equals 11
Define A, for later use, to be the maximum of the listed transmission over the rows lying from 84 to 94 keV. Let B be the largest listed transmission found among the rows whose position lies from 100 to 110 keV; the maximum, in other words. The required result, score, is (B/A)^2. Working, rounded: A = 339.6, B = 331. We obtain 0.95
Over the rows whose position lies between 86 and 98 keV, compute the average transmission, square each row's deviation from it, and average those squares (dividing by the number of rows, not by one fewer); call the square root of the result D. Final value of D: 3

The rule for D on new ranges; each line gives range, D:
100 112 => 2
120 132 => 39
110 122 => 28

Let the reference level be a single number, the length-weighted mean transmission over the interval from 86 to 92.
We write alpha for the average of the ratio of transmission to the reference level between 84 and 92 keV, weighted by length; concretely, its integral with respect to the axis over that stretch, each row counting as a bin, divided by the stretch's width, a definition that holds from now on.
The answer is 1.00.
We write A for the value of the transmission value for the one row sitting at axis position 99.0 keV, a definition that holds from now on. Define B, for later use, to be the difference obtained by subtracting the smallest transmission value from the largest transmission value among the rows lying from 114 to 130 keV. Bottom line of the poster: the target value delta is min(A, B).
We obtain 135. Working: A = 330.7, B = 135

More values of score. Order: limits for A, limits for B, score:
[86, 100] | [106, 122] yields 0.94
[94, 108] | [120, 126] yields 0.53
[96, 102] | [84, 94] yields 1.03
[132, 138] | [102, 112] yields 1.02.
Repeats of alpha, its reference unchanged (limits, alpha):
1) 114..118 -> 0.94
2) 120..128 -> 0.63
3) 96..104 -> 0.98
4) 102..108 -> 0.97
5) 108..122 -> 0.92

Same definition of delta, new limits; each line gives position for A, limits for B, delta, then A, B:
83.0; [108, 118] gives 19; 331.8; 19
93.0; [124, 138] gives 140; 336.5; 140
